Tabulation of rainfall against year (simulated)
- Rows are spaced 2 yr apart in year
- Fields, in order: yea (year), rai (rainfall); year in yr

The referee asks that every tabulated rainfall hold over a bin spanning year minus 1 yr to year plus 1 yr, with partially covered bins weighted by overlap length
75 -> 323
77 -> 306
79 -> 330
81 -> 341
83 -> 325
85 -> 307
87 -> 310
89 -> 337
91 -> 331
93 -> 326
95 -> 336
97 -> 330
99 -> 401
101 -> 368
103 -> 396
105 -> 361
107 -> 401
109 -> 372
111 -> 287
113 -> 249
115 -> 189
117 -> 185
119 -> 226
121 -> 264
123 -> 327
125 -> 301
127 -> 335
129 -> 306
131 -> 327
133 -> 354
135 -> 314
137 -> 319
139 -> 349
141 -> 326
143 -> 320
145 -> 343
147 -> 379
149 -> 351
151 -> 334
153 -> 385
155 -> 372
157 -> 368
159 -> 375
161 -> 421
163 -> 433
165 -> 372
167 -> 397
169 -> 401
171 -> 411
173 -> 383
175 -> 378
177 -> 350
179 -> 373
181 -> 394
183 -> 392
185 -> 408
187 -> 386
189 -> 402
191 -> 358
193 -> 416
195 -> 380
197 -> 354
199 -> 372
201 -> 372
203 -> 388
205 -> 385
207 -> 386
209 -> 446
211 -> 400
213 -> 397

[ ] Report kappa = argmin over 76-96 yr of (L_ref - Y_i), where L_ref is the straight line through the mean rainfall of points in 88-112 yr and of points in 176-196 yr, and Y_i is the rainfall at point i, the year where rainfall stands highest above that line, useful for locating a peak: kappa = 81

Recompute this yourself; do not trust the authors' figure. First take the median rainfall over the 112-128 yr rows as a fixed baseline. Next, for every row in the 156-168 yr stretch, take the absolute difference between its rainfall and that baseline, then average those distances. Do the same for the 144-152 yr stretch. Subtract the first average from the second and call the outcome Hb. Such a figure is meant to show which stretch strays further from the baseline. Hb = -43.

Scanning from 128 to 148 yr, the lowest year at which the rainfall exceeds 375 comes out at 147 yr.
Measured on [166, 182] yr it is 167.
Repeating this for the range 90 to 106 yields 99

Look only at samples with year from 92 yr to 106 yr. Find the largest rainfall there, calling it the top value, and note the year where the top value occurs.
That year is 99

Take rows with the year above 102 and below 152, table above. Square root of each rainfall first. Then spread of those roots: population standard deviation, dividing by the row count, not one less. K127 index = 1.7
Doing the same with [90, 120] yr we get 2.1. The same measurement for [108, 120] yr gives 2.0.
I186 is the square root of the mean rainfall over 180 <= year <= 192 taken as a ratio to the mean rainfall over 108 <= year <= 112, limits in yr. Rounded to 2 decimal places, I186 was 1.09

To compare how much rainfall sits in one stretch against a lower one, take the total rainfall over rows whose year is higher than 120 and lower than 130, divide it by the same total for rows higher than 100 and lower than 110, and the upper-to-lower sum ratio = 0.81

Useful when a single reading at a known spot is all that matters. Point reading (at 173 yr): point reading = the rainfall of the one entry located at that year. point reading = 383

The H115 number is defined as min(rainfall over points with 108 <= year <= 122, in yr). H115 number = 185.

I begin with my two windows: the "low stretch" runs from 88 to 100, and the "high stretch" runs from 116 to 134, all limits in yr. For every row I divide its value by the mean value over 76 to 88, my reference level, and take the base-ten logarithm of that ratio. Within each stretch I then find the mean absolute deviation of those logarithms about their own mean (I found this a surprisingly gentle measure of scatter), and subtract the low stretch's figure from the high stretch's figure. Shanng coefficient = 0.050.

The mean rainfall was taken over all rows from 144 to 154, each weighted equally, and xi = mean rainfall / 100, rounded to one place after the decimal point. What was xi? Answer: 3.6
